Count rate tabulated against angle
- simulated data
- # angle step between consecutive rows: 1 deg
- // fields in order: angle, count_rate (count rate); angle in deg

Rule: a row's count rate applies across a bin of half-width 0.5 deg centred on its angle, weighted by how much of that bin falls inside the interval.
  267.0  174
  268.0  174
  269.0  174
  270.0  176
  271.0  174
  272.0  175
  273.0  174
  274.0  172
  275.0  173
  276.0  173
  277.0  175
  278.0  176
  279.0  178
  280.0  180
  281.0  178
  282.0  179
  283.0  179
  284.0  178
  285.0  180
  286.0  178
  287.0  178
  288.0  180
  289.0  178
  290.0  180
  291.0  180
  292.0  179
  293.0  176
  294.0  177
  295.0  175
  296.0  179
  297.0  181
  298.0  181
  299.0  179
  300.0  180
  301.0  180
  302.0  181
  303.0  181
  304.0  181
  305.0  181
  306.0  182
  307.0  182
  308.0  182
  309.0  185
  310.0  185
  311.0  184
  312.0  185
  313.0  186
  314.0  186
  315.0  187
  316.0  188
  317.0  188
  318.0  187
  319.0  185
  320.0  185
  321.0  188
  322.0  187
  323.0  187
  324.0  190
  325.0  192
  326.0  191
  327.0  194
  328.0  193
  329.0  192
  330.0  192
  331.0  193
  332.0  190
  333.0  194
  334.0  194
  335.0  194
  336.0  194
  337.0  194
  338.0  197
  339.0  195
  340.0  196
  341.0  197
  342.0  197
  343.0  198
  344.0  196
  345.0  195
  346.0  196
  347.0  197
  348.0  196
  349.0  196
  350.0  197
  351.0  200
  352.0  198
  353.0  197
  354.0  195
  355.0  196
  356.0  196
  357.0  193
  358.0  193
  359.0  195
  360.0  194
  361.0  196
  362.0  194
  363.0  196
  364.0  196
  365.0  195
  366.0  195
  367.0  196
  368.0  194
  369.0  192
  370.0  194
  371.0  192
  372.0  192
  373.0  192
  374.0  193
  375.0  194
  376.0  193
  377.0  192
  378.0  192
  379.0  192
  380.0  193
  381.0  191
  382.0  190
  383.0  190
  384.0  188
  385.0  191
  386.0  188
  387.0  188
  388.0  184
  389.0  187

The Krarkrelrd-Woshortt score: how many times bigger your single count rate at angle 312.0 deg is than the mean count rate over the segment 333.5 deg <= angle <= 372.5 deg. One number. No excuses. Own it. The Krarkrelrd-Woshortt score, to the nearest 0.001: 0.947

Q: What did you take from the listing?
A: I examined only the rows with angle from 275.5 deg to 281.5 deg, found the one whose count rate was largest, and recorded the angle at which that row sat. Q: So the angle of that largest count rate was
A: 280.0 deg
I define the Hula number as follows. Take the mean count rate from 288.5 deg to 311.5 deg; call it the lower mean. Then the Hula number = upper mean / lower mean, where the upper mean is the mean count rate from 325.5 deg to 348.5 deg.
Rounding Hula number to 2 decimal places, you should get 1.08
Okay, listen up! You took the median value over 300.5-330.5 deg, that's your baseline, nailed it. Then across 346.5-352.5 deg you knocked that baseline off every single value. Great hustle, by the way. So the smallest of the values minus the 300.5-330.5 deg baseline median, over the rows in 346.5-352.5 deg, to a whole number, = 10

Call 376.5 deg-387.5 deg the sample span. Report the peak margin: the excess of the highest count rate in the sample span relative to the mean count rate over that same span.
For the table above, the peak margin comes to 2.5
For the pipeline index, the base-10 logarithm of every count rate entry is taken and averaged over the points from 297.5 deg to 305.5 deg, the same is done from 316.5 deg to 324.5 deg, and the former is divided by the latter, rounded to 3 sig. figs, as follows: 0.993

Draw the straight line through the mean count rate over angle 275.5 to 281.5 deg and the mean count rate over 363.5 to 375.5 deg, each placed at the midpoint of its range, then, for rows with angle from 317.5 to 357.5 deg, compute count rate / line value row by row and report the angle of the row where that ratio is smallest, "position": 320.0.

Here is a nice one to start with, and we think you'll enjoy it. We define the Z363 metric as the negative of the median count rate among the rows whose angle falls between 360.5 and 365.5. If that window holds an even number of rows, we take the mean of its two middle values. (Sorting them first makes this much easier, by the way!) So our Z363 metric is -196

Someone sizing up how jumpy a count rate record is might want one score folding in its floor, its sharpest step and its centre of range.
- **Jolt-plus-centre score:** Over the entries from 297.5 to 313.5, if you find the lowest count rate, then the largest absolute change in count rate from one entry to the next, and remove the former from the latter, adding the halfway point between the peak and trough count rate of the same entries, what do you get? 6.5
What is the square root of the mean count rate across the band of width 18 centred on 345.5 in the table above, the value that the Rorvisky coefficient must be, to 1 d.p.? 14.0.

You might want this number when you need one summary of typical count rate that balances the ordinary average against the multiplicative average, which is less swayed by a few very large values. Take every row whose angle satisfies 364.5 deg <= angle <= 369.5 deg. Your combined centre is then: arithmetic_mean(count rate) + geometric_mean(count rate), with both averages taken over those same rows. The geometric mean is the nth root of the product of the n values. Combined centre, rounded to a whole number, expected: 389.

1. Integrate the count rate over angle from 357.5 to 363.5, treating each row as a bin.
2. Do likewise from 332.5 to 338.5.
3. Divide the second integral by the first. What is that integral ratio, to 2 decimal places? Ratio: 1.00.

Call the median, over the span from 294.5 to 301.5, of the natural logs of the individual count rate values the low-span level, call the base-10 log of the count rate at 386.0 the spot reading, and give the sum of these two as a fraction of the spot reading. 3.283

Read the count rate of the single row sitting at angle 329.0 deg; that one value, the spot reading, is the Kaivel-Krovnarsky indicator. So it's 192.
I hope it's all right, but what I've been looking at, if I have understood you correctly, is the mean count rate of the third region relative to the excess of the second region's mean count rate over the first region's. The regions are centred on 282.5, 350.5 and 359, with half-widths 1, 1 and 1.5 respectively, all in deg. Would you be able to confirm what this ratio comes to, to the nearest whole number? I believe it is 10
